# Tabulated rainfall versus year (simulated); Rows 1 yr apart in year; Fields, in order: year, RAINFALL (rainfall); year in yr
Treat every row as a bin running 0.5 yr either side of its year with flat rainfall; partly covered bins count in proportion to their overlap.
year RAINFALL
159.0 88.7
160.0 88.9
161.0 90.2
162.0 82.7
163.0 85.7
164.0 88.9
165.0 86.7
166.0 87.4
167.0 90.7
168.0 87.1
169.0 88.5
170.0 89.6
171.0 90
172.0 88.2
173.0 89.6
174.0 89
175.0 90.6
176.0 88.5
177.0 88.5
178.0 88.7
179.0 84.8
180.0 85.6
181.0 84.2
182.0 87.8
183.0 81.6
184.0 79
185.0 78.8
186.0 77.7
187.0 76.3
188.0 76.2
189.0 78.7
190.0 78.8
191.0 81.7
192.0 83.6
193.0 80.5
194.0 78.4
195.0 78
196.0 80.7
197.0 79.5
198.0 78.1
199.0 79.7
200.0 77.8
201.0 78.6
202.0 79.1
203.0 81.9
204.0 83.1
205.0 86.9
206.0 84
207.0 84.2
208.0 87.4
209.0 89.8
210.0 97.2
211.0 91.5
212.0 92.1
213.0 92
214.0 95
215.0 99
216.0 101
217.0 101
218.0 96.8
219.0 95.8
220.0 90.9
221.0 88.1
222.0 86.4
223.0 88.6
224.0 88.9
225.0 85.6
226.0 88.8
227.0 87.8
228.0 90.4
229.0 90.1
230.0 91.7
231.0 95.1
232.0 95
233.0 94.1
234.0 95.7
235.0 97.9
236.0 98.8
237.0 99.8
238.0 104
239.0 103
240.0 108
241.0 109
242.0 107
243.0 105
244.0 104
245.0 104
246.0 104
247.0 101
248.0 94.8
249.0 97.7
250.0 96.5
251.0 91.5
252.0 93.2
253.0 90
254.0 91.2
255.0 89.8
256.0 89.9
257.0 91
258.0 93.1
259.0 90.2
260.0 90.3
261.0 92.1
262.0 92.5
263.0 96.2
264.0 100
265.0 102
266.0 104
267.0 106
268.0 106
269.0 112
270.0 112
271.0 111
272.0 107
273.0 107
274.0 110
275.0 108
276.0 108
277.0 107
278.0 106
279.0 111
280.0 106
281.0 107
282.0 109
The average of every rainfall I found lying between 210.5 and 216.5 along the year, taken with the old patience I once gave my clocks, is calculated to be 95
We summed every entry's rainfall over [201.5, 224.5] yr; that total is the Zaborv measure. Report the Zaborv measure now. 2081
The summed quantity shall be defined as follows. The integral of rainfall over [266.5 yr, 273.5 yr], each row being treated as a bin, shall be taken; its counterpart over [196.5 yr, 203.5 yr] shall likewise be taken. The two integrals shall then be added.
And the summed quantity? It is 1316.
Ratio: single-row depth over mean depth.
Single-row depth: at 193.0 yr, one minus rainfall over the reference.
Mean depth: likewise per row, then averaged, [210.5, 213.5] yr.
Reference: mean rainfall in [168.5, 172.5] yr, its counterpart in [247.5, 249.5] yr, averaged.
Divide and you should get 15.3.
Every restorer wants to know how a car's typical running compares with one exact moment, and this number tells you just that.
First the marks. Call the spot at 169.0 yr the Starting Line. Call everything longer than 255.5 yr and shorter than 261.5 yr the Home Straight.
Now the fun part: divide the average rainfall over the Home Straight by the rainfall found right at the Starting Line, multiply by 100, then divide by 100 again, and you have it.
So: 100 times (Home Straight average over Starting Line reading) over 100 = 1.03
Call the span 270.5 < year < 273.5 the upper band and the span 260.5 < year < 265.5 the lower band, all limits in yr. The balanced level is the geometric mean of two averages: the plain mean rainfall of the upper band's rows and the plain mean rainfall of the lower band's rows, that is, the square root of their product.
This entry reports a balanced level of 102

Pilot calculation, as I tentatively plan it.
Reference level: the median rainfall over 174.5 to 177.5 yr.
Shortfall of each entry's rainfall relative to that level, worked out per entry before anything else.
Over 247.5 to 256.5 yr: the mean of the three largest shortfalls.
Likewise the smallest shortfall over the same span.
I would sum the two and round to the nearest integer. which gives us -11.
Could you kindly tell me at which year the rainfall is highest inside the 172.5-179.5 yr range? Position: 175.0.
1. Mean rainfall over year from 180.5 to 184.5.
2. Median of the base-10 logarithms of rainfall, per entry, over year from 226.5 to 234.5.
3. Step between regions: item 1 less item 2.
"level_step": 81.2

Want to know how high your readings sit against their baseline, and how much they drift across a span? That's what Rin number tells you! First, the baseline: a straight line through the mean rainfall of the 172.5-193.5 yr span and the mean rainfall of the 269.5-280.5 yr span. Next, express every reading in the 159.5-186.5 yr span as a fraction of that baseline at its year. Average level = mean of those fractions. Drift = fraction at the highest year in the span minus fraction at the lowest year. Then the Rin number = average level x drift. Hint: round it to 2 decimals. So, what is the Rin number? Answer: -0.25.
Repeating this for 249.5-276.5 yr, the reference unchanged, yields 0.04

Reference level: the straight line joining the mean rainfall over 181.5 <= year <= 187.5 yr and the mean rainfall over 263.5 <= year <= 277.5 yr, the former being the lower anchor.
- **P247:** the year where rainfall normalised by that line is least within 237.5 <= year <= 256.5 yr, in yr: 256.0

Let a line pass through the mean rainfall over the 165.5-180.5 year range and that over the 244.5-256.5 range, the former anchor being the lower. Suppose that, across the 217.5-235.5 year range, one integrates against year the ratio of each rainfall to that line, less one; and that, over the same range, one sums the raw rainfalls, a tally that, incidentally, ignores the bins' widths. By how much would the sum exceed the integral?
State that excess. 1648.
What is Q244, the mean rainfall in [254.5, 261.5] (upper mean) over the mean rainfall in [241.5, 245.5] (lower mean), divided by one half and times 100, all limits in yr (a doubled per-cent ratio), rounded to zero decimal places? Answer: 173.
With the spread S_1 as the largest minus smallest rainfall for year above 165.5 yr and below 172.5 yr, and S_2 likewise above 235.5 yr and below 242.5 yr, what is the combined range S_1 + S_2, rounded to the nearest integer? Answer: 14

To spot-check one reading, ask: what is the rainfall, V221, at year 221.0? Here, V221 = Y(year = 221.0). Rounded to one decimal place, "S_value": 88.1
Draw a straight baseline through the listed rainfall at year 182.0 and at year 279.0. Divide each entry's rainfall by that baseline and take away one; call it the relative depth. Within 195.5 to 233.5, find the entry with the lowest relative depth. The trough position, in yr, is 200.0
